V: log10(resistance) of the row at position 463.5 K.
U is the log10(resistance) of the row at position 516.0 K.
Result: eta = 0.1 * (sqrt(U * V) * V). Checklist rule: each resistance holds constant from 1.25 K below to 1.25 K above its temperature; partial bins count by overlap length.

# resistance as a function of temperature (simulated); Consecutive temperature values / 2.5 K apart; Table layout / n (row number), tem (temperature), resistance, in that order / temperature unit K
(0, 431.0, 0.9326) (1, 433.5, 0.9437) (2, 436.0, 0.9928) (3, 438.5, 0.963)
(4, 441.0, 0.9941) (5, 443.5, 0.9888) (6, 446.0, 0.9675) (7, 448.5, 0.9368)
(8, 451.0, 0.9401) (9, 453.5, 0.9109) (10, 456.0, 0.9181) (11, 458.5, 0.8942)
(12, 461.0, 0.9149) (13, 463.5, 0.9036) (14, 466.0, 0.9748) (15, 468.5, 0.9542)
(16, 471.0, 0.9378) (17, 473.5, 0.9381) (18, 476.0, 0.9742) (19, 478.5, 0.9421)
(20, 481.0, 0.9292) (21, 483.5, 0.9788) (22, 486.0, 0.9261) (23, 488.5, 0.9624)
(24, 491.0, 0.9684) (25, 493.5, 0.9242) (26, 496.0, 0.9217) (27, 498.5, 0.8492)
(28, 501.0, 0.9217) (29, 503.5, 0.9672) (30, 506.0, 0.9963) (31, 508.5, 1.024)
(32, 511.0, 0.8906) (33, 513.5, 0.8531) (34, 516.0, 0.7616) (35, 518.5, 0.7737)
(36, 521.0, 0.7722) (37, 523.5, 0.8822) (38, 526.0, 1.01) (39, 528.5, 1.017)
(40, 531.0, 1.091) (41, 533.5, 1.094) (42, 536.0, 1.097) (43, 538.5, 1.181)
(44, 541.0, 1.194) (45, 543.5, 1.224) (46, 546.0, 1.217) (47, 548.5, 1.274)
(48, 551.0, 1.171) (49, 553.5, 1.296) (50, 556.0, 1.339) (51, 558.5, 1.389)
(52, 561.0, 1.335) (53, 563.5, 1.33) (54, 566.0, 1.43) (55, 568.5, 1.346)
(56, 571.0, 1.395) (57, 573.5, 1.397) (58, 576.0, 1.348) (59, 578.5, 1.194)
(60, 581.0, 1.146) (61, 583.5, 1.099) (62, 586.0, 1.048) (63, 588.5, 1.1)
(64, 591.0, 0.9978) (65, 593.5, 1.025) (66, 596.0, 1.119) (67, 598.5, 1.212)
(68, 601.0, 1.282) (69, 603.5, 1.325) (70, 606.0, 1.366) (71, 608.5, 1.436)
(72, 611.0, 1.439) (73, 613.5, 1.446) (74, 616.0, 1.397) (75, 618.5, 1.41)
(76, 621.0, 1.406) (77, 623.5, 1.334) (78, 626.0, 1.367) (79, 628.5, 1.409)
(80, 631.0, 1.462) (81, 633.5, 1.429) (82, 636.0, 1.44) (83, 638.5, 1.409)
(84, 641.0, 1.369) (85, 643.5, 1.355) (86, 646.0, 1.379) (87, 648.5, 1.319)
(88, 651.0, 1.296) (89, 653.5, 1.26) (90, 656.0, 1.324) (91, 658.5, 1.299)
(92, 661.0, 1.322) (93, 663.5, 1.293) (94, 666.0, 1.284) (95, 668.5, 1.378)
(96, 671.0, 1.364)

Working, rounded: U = -0.12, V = -0.04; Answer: -0.0003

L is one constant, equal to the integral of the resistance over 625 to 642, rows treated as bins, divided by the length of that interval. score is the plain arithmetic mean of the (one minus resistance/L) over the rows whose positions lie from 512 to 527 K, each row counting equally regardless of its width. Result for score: 0.40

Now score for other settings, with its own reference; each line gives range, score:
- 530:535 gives 0.23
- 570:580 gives 0.06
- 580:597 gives 0.24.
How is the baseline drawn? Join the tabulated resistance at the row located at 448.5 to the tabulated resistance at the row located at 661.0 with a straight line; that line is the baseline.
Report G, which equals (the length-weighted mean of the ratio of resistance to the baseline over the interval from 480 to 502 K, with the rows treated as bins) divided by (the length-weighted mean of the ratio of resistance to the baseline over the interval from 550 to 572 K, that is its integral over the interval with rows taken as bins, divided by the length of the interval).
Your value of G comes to 0.8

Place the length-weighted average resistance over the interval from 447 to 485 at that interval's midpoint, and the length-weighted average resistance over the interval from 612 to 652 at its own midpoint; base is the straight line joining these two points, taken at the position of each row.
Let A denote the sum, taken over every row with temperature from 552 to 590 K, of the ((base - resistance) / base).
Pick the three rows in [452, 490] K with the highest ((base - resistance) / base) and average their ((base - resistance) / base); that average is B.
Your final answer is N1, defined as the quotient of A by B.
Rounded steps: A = -0.7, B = 0.05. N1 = -14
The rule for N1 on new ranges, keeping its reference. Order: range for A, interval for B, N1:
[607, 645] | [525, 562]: -6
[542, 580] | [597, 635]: -40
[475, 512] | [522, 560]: 8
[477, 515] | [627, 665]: 10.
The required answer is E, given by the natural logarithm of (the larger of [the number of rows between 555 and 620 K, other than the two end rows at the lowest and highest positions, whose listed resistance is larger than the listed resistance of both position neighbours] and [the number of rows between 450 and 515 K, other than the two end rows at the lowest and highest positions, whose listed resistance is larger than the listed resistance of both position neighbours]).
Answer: 1.95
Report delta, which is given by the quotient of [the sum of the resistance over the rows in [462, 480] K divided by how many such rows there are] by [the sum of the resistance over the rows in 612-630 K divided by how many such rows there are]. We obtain 0.68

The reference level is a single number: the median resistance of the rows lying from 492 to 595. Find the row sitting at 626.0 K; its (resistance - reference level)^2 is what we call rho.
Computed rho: 0.07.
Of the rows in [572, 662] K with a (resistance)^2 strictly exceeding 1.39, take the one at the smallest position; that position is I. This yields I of 573.5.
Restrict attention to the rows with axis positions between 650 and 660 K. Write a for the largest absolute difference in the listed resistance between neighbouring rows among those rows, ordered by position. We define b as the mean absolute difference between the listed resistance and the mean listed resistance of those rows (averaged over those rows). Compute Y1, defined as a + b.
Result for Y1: 0.081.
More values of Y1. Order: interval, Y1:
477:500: 0.099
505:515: 0.203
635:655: 0.106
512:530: 0.216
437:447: 0.044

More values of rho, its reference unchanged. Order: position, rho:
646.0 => 0.08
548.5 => 0.03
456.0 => 0.03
